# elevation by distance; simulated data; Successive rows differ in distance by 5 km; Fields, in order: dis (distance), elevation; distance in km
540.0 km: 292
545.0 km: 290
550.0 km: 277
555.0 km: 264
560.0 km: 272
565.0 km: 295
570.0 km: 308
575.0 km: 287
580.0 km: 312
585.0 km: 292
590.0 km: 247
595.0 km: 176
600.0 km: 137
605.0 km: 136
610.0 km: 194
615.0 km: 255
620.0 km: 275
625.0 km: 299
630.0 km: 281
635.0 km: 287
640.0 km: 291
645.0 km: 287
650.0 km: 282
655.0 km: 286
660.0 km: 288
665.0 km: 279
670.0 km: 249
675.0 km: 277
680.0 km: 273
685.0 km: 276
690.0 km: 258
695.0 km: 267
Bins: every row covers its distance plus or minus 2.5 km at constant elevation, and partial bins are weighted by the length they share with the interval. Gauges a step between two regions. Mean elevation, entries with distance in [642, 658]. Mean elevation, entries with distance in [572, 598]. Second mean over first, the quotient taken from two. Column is 1.08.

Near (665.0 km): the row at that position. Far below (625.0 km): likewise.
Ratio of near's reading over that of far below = 0.93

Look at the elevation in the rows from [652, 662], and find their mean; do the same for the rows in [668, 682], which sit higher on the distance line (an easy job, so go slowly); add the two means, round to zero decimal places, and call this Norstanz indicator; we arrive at 553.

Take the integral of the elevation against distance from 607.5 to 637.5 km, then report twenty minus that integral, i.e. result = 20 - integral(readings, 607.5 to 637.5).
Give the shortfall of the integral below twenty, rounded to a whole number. -7935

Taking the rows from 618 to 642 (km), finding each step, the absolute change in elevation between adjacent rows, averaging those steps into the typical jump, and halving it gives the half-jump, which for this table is 6.5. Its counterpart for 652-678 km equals 8.6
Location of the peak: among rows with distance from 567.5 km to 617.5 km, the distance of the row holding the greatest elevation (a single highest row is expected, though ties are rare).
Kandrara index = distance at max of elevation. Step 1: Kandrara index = 580.0 km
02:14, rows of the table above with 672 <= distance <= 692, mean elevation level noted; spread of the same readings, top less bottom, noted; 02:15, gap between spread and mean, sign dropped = 252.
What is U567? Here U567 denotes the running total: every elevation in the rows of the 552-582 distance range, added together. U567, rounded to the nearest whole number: 1738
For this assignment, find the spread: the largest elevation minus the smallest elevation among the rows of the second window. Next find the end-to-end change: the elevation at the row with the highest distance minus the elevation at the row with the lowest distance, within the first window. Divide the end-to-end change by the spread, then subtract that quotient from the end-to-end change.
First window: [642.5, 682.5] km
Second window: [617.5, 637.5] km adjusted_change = -13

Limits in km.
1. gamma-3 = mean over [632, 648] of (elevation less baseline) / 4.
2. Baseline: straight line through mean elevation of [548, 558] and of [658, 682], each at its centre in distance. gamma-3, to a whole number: 4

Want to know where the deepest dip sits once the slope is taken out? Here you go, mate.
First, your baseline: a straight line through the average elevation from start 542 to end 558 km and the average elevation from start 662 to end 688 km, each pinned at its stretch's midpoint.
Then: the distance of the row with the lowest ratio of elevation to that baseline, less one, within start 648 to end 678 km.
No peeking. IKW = 670.0 km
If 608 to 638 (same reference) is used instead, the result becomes 610.0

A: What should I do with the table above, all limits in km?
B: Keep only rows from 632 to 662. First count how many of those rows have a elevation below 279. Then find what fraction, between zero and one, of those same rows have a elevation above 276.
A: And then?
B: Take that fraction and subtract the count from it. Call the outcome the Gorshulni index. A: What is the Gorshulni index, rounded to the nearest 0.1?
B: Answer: 1.0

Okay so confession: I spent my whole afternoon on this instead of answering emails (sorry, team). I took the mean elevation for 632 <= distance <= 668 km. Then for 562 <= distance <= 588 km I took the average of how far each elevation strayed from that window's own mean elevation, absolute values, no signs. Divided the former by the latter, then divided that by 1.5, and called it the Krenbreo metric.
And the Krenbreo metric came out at 21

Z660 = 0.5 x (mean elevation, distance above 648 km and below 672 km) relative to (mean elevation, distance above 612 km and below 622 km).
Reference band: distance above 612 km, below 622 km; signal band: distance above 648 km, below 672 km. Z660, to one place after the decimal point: 0.5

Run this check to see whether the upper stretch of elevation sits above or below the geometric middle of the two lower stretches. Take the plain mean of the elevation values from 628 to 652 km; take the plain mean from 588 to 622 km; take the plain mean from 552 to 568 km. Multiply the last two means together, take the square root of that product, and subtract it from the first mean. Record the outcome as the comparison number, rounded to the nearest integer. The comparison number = 49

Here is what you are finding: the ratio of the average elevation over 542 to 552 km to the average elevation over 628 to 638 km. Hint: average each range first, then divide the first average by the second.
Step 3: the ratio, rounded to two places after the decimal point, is 1.00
